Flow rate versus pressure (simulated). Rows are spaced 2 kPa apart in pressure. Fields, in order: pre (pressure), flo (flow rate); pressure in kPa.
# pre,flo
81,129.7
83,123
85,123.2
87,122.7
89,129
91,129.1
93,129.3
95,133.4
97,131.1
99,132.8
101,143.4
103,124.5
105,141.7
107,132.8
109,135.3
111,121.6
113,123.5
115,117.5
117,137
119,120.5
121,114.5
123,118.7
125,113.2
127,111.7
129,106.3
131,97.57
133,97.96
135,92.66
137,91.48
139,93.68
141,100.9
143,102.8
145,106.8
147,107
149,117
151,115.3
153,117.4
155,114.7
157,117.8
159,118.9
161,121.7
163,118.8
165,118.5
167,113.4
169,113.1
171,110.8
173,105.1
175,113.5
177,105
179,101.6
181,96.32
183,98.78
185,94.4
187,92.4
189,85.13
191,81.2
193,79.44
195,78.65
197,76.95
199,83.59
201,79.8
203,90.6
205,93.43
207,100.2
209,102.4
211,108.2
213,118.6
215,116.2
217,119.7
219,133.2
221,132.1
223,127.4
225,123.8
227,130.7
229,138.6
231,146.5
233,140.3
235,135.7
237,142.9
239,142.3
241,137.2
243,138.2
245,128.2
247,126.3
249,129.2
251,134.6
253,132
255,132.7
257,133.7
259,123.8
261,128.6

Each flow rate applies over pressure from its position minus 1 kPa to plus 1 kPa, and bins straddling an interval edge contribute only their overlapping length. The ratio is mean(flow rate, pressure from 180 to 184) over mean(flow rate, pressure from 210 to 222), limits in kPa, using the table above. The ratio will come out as 0.80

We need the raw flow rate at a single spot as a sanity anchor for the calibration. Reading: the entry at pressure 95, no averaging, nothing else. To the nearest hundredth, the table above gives 133.40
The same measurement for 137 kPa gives 91.48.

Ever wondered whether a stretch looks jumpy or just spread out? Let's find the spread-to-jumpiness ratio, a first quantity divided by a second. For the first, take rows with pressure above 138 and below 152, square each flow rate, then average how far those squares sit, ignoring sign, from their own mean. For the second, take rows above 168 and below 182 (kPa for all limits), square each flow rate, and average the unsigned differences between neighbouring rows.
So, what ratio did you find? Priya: 1.07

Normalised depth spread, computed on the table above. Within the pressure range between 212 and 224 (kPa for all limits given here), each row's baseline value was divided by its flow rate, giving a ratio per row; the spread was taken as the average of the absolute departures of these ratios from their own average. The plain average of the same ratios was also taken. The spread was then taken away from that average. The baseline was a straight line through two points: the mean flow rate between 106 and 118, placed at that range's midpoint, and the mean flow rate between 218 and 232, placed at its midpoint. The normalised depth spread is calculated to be 1.02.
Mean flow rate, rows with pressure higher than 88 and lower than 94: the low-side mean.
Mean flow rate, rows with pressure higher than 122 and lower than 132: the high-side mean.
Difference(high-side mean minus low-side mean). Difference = -20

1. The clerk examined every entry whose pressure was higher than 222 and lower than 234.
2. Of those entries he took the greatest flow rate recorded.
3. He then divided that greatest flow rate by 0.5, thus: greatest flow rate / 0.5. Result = 293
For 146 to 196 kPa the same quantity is 243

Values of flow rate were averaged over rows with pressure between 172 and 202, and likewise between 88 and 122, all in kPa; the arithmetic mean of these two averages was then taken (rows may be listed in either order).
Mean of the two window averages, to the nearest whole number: 110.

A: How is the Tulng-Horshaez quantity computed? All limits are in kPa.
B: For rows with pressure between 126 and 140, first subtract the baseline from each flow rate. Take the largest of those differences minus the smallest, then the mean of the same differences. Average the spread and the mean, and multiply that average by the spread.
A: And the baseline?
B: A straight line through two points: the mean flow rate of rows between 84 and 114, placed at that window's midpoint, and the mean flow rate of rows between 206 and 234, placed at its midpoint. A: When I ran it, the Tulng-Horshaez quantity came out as -99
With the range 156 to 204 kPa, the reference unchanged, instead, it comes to 356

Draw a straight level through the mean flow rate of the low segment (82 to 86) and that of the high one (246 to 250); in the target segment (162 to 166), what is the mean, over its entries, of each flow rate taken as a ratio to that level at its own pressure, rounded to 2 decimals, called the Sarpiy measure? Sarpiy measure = 0.95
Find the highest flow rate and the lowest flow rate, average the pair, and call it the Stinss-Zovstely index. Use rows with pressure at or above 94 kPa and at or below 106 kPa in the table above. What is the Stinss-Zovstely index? 134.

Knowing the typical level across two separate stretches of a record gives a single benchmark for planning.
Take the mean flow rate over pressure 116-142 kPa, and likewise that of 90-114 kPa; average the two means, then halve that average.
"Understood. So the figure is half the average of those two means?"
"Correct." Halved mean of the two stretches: 59.7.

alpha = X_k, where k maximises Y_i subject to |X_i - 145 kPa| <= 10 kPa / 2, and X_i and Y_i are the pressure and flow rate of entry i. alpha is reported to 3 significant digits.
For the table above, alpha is 149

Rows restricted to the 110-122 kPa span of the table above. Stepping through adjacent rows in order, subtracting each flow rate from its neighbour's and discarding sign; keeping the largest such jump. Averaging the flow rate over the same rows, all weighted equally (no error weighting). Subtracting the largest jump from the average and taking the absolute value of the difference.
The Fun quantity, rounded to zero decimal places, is 103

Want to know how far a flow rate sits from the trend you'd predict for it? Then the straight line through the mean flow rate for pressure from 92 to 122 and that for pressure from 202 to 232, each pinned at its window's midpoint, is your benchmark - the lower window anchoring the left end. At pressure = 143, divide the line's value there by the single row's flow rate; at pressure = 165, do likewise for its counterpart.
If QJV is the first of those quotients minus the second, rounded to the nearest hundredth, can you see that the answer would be 0.18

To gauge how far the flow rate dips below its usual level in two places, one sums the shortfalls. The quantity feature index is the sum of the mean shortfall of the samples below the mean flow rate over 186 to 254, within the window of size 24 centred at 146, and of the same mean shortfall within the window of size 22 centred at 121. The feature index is 8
